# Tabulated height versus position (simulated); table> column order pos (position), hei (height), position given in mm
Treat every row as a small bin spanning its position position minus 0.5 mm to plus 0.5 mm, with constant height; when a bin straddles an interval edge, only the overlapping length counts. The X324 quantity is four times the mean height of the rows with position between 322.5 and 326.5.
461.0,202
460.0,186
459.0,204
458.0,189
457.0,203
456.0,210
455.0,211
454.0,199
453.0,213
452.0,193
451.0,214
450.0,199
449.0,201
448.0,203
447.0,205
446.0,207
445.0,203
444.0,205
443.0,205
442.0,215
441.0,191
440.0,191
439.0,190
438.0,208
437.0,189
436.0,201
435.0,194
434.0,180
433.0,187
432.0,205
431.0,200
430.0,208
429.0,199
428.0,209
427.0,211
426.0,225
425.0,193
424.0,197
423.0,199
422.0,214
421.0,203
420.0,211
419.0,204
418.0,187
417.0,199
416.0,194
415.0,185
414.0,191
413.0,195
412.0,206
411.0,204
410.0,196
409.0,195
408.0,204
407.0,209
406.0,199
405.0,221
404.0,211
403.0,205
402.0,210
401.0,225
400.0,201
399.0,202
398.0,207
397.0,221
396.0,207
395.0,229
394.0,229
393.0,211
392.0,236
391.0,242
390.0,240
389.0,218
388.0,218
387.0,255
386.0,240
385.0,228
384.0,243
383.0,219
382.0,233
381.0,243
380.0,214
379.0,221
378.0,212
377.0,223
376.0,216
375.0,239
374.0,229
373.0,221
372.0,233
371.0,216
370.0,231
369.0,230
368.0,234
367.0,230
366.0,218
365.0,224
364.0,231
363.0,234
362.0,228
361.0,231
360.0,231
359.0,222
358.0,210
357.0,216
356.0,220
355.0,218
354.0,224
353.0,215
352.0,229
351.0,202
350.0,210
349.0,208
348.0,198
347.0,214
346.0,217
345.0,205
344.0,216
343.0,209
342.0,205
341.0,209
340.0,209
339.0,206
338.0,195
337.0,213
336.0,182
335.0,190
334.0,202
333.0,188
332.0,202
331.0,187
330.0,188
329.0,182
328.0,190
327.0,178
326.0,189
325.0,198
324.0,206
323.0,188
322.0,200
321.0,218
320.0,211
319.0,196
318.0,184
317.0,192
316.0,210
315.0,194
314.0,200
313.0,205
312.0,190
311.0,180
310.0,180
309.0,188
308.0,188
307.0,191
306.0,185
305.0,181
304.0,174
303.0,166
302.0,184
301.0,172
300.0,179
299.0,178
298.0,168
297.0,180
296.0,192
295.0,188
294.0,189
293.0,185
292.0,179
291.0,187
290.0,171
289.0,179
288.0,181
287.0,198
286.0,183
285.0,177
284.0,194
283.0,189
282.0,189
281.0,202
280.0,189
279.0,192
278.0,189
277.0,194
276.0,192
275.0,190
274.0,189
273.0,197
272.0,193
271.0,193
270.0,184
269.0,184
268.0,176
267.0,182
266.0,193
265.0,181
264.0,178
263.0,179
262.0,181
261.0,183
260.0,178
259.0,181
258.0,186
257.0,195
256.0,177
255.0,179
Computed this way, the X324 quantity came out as 781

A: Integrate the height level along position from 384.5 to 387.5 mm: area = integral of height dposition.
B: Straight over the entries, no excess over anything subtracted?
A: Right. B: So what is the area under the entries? 723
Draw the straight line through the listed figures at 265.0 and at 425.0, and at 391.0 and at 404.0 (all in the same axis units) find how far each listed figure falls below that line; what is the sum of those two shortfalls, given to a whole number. -71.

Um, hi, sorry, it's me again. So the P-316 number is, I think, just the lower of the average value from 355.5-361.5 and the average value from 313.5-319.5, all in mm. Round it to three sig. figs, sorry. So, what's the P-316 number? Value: 196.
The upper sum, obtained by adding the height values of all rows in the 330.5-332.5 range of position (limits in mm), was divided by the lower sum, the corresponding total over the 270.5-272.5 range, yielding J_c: 1.01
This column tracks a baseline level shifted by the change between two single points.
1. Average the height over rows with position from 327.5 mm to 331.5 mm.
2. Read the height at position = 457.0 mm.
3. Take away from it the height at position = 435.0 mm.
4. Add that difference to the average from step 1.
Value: 196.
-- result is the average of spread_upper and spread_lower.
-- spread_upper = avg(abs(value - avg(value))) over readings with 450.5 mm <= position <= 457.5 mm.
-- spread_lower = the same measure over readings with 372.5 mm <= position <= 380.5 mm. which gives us 6.5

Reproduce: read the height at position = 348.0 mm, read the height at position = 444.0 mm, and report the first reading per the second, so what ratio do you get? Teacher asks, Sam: 0.97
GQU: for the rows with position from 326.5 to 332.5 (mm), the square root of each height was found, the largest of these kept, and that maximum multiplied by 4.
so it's 56.9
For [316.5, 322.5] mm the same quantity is 59.1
